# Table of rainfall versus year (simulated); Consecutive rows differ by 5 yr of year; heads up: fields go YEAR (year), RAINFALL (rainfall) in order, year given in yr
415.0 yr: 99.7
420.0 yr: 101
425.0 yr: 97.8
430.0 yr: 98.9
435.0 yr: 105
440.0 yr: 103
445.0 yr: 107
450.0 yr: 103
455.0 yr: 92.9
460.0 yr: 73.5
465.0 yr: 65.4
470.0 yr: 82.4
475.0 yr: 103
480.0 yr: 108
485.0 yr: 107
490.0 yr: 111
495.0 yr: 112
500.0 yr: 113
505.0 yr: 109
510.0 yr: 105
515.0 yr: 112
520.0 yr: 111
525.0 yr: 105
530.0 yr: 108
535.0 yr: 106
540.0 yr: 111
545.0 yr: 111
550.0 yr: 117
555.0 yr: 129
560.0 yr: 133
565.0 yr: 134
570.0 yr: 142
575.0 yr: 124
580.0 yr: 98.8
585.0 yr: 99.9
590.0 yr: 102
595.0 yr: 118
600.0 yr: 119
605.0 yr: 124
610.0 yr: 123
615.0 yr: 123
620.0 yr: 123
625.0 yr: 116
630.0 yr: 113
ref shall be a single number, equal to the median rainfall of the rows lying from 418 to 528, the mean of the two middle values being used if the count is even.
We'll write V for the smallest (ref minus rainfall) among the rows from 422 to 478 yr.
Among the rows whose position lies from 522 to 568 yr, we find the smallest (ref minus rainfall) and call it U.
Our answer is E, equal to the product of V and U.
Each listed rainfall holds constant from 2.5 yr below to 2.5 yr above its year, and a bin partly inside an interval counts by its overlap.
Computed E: 58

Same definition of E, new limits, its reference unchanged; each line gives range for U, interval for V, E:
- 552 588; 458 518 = 296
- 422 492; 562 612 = 222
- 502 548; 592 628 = 133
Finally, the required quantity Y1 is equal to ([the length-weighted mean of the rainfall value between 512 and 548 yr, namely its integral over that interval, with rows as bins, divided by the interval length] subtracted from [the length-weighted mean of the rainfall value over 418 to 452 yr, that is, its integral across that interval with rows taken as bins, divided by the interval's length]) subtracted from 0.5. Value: 7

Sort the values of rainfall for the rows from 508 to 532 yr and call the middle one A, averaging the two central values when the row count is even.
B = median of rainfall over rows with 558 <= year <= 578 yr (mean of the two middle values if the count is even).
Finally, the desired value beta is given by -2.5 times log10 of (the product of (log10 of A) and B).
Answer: -6.1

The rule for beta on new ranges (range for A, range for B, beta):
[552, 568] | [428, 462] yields -5.8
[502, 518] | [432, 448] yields -5.8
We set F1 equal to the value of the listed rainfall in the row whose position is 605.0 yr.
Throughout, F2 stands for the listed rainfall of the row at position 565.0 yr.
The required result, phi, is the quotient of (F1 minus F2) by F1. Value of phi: -0.08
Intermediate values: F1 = 124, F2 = 134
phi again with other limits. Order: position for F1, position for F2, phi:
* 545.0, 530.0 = 0.03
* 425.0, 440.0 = -0.05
